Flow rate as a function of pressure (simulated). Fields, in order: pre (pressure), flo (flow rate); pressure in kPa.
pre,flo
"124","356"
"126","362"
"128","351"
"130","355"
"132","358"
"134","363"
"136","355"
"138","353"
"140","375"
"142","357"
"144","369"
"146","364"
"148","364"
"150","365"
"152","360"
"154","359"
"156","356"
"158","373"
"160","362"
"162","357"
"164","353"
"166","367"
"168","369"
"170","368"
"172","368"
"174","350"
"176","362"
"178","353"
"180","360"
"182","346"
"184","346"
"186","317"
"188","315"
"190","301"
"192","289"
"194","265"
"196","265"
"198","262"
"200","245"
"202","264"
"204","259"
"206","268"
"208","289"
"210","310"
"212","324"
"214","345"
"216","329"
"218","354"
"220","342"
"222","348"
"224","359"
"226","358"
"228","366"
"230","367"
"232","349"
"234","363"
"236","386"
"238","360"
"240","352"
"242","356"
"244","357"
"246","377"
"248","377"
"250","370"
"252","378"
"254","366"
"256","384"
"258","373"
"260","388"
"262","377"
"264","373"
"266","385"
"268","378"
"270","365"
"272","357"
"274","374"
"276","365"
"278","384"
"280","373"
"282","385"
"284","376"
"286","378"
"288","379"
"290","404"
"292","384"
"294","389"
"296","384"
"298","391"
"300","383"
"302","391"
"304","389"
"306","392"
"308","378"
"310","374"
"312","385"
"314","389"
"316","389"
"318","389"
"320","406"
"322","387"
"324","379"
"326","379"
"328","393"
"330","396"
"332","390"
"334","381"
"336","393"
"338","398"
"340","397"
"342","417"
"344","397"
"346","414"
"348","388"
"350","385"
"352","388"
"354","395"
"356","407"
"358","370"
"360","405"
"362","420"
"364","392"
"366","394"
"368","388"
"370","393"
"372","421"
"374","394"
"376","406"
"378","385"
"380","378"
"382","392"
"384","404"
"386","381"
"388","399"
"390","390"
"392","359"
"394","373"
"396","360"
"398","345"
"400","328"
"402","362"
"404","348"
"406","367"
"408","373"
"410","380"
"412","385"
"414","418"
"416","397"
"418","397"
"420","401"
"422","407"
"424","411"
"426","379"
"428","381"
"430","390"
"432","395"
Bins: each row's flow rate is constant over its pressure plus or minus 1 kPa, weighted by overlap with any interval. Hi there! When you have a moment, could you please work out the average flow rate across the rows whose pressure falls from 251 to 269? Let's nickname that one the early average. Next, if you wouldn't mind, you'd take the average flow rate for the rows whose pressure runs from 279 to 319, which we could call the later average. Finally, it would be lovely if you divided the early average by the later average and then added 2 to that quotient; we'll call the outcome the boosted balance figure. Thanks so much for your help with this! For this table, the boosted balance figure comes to 2.98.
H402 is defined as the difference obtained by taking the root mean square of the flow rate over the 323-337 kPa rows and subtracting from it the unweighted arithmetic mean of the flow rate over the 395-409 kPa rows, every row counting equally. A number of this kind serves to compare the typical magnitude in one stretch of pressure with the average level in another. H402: 33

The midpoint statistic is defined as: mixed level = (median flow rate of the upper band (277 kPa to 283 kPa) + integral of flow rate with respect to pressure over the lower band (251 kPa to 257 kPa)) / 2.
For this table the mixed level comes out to 1320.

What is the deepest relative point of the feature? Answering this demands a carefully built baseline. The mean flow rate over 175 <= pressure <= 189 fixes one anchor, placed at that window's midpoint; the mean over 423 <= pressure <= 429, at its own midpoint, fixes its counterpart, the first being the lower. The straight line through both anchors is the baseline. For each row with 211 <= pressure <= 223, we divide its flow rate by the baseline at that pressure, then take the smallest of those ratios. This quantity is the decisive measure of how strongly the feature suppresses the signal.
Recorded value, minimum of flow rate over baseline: 0.93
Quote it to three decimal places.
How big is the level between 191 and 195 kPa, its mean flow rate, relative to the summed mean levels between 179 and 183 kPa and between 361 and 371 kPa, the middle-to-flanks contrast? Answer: 0.369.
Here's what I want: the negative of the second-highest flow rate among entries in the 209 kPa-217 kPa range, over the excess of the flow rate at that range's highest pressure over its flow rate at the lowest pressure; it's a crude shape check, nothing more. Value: -17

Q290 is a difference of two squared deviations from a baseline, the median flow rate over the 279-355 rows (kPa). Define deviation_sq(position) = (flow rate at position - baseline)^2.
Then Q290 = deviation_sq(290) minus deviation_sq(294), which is 225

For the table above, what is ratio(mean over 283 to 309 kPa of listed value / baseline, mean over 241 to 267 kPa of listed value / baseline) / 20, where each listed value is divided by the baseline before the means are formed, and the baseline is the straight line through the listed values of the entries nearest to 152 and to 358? 0.051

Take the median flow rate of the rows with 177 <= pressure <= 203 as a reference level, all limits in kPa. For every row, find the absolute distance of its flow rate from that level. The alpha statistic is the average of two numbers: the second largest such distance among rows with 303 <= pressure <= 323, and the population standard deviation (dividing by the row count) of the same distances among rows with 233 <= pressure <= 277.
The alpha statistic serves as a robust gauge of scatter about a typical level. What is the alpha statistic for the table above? 51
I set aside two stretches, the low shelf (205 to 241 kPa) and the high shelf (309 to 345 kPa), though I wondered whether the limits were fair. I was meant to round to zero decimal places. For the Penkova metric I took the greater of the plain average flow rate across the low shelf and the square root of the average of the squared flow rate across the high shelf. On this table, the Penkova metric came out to 391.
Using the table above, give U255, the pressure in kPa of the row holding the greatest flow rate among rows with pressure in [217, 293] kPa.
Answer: 290 kPa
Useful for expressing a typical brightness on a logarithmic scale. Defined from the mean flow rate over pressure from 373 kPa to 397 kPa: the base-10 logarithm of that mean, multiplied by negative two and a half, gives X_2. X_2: -6.46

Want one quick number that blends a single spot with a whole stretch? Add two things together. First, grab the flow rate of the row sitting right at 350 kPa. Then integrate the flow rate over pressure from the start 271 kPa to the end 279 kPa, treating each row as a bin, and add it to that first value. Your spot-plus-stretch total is 3345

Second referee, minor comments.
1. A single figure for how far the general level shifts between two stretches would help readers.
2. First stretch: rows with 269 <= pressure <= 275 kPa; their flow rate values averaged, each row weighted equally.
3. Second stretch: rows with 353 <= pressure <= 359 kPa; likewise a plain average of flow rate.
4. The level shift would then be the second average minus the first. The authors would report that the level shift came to 25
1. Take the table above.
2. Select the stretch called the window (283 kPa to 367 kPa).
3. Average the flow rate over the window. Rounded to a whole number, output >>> 391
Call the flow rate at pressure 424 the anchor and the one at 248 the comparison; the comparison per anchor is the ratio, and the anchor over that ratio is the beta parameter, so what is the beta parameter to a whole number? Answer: 448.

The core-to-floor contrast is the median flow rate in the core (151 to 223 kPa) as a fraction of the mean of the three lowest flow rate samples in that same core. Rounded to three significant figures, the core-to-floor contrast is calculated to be 1.36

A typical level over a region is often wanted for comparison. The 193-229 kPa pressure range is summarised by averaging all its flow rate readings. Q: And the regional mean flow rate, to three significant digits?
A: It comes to 308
